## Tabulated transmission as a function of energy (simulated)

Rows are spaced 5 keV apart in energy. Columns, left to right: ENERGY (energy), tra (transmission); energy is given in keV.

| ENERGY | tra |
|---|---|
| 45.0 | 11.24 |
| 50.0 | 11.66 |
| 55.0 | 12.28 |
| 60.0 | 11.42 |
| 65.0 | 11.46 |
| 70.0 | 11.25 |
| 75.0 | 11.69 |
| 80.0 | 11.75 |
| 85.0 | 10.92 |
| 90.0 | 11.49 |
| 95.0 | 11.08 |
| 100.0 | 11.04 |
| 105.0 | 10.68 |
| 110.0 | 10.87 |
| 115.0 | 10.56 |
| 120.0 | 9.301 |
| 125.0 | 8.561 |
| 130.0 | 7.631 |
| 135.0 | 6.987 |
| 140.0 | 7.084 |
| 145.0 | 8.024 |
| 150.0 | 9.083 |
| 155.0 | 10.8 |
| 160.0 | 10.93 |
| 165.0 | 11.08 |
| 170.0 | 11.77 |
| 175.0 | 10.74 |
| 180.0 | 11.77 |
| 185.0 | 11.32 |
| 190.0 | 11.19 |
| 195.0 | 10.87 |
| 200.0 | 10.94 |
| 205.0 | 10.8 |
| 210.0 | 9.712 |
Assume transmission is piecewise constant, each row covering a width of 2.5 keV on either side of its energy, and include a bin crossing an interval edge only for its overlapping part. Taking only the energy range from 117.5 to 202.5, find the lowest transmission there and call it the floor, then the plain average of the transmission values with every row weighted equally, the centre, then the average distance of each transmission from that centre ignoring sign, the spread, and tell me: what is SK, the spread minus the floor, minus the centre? -15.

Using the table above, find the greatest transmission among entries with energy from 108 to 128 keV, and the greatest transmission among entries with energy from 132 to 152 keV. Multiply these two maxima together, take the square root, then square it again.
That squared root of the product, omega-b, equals 99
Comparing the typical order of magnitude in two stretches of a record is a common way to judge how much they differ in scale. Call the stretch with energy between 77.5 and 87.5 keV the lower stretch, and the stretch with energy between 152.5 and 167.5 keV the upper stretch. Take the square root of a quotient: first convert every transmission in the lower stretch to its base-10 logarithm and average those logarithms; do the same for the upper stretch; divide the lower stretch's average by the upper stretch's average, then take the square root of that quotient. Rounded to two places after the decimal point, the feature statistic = 1.01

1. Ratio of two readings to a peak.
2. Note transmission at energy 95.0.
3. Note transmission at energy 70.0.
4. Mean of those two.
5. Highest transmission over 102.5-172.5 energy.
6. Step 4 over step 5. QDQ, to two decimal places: 0.95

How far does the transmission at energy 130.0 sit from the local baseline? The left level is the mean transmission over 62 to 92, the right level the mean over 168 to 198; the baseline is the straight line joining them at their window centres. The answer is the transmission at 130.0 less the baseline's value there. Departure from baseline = -3.7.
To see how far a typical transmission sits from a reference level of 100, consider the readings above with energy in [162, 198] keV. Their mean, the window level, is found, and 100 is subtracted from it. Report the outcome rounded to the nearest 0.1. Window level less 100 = -88.8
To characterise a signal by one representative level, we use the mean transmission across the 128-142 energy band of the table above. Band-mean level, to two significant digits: 7.2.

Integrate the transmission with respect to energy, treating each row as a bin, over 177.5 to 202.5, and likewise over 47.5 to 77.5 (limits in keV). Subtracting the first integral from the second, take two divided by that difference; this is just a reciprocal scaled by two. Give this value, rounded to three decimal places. 0.029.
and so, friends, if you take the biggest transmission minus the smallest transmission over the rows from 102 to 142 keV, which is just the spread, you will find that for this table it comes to 3.9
